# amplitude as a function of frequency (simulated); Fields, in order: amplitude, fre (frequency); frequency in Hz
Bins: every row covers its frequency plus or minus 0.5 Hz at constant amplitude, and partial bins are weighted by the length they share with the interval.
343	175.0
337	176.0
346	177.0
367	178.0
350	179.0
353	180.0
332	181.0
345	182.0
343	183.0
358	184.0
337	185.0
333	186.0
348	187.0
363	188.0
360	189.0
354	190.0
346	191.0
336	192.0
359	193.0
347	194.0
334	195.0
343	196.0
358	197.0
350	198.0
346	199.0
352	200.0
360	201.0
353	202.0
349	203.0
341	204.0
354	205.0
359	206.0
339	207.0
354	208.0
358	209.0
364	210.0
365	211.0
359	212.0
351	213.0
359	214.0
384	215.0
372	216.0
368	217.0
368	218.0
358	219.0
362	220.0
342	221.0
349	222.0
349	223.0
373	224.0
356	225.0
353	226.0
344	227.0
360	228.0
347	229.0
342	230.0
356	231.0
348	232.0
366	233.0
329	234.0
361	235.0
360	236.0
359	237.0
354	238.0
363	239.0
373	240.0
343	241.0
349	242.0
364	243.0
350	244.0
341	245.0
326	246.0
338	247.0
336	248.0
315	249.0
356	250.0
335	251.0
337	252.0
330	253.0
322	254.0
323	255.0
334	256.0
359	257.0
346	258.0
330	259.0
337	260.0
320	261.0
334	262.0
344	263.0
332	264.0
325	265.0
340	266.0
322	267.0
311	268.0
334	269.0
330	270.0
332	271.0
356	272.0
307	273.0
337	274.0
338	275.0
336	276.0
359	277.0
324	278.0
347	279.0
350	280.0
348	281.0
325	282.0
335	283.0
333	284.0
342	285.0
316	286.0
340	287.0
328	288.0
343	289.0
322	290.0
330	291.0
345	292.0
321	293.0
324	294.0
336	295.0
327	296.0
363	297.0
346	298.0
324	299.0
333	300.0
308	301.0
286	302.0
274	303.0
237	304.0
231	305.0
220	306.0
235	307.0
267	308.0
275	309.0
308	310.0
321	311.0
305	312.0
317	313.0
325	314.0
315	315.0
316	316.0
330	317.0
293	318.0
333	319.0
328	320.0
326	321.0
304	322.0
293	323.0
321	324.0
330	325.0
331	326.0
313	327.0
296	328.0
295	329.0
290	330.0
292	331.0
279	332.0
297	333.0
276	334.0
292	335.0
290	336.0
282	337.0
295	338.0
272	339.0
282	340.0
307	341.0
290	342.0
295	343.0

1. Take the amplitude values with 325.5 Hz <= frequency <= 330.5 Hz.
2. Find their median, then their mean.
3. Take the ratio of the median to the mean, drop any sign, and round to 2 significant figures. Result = 0.97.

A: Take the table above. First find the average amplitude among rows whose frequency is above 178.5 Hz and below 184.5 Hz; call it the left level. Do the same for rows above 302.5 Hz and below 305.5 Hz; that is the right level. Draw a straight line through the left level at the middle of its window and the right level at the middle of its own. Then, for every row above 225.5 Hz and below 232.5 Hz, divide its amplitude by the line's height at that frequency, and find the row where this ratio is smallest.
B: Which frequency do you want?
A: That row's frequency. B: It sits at 227.0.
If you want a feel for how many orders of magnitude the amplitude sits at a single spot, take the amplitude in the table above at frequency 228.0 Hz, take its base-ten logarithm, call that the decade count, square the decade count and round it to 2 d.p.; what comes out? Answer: 6.53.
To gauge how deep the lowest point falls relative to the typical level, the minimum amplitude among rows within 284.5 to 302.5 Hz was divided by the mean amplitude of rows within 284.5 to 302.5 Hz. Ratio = 0.868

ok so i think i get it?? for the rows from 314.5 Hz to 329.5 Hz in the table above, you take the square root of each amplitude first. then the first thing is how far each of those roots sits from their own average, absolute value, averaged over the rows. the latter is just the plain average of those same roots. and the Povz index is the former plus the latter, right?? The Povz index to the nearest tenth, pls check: 18.1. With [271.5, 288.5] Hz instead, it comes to 18.6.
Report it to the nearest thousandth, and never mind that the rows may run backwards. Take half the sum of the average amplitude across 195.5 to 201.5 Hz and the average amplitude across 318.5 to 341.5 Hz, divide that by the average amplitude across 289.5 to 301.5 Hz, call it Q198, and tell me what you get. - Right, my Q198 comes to 0.984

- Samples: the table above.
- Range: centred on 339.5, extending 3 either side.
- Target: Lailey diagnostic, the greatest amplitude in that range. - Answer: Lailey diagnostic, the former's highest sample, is 307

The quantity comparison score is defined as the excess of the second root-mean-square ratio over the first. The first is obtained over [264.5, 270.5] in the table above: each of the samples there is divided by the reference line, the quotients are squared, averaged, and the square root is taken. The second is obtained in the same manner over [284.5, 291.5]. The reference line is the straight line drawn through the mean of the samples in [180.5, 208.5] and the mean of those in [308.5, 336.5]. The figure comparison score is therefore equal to 0.04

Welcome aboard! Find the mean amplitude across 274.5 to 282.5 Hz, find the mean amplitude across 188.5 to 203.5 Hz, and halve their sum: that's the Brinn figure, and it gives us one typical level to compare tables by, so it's 345.3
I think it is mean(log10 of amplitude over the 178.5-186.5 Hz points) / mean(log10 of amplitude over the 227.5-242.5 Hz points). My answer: 1.00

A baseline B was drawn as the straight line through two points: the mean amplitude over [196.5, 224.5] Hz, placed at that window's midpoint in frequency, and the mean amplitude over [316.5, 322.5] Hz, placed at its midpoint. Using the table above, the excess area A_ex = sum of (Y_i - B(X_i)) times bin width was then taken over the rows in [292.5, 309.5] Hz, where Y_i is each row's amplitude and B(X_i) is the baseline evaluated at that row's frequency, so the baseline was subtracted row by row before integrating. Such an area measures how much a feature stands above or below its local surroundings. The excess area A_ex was -526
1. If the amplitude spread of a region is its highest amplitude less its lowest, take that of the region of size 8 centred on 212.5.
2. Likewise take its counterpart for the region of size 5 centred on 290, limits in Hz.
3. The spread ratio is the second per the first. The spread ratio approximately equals 0.7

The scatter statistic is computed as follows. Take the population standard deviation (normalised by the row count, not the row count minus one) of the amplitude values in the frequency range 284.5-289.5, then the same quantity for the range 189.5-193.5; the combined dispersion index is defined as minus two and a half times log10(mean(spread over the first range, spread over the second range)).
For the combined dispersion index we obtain -2.45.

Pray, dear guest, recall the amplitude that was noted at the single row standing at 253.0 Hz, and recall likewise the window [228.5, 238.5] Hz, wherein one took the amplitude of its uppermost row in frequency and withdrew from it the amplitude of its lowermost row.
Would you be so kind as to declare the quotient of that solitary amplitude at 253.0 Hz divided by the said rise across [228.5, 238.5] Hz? 47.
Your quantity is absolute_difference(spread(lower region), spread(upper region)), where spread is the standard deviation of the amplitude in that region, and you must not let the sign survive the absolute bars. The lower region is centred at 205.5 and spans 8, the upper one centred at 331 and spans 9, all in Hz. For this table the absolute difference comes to 3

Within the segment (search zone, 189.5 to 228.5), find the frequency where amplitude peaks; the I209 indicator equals 215.0 Hz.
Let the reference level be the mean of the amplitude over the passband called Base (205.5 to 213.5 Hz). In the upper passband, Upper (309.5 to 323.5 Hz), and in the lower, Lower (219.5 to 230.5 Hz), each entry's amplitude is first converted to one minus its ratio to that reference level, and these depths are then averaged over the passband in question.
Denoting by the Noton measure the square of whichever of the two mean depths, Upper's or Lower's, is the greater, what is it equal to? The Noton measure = 0.013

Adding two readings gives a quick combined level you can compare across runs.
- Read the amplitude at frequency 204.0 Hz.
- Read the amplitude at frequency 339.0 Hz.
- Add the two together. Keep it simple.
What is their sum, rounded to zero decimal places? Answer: 613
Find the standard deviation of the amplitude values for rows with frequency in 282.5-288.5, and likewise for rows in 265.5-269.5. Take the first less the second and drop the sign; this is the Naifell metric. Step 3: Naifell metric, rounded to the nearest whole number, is 3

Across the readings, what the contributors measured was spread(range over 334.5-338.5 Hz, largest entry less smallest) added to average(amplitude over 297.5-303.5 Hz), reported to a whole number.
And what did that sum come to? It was 325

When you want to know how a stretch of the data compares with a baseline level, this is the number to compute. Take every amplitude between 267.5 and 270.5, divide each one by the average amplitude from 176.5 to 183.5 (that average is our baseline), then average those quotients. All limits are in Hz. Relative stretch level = 0.93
